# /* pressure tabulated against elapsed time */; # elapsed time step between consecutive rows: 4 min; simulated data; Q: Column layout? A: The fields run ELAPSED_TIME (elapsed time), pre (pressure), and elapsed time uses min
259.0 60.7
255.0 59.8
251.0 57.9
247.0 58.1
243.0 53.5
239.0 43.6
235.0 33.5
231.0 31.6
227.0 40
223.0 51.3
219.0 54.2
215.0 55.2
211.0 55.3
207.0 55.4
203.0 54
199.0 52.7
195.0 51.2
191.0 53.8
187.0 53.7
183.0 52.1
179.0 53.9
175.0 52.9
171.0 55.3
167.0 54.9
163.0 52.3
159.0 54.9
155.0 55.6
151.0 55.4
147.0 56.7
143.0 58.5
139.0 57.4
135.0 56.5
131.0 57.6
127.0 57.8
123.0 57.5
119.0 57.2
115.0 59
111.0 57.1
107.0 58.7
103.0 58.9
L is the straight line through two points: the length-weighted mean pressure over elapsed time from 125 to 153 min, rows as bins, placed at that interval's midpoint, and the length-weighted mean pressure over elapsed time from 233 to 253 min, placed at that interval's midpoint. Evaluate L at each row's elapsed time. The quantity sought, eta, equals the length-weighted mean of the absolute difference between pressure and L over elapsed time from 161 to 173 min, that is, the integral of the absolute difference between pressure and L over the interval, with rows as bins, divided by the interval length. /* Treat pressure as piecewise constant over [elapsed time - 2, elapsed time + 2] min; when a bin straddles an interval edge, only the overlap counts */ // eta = 1.2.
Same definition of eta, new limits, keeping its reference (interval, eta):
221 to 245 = 9.4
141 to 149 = 0.9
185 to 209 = 1.3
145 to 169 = 0.9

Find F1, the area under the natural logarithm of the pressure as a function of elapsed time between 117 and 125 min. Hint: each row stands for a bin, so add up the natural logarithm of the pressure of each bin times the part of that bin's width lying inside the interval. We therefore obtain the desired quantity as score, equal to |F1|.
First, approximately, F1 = 32.4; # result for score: 32.4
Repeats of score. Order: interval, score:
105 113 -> 32.5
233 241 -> 29.1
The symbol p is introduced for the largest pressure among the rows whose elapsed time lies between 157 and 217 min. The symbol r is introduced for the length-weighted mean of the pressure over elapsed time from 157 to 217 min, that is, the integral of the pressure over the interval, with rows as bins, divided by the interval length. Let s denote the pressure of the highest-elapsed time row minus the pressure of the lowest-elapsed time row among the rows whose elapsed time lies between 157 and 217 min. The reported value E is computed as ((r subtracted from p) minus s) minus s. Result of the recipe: 1.0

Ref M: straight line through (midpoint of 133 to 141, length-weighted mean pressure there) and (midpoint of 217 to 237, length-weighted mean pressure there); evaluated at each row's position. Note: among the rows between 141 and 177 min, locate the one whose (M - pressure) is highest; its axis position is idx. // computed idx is 163.0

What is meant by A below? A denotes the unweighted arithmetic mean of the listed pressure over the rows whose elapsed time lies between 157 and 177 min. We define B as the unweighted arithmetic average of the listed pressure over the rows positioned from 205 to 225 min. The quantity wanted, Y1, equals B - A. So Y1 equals 0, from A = 54.1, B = 54.3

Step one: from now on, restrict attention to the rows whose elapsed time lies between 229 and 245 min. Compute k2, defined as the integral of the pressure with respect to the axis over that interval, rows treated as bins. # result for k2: 649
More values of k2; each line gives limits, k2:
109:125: 923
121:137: 918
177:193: 854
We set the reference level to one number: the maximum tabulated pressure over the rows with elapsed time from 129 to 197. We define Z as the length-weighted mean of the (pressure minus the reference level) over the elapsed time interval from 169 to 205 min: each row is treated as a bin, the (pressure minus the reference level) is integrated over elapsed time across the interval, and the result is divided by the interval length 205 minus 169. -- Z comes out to -5.2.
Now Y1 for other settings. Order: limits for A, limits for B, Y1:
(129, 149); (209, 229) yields -6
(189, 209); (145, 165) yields 2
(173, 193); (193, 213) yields 0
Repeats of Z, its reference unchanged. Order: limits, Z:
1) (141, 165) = -2.9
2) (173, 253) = -7.8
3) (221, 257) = -10.8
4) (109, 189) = -2.7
